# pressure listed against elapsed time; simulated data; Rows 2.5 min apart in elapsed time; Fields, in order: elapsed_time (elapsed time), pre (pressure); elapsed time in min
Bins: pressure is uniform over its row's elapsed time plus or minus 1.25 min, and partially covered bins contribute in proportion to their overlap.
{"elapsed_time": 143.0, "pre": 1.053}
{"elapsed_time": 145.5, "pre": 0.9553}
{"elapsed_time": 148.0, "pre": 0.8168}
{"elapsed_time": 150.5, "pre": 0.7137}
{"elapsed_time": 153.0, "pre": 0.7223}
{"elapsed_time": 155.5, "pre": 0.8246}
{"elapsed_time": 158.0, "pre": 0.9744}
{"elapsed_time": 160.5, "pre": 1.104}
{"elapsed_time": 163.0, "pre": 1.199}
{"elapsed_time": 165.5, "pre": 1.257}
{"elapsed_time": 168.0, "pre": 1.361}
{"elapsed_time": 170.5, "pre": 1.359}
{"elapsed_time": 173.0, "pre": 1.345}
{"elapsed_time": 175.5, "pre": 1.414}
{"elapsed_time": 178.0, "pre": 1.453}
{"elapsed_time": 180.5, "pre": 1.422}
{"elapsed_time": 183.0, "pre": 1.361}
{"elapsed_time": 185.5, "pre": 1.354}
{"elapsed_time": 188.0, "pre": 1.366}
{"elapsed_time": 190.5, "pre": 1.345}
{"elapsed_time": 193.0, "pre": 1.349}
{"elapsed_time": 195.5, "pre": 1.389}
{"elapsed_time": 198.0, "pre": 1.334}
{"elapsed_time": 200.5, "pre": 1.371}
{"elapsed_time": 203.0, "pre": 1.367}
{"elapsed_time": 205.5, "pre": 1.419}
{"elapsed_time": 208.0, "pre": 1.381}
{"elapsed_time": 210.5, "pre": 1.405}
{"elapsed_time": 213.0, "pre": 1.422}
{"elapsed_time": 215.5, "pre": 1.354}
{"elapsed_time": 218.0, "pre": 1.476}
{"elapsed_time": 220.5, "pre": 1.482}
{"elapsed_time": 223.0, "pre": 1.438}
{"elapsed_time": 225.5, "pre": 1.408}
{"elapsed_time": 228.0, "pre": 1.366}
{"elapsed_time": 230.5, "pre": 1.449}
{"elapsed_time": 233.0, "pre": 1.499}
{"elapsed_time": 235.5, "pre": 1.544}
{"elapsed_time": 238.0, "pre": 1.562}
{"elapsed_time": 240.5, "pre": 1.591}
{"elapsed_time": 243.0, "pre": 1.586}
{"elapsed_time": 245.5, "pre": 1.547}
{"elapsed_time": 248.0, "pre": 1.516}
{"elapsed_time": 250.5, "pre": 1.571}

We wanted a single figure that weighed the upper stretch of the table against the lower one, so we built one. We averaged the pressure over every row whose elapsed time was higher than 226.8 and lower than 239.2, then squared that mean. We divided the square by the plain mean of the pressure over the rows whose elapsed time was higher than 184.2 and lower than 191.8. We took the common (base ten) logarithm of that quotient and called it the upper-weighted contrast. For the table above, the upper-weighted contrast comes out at 0.21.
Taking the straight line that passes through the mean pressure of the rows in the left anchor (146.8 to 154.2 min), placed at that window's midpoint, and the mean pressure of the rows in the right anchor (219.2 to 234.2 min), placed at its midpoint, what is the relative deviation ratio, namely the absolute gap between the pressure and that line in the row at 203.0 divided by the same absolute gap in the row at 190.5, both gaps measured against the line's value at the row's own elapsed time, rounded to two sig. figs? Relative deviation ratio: 0.61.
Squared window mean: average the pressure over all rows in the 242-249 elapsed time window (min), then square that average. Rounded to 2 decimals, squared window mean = 2.40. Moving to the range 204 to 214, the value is 1.98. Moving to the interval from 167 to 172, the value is 1.85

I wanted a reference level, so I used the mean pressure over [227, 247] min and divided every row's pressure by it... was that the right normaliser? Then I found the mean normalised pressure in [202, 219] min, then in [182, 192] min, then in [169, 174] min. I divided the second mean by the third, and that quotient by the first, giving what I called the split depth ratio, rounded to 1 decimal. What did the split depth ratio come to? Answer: 1.1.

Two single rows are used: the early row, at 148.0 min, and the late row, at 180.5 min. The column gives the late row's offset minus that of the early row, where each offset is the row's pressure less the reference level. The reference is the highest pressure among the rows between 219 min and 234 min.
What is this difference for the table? 0.61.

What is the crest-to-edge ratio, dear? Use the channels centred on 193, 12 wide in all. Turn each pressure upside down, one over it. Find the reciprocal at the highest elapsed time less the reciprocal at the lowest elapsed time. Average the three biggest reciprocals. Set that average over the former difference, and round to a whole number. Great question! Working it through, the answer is 42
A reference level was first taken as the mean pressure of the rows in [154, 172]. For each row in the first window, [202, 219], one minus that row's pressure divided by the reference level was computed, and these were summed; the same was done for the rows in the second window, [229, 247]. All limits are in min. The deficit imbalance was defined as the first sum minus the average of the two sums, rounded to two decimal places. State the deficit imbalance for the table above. 0.41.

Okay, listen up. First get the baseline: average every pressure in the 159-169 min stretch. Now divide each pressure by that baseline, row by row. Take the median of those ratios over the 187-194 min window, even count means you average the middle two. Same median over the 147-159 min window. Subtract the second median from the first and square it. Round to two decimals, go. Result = 0.19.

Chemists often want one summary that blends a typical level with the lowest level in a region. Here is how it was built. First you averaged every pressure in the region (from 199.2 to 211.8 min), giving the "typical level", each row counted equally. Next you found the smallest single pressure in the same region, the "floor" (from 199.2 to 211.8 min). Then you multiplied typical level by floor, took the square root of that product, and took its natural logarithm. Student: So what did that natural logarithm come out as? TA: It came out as 0.32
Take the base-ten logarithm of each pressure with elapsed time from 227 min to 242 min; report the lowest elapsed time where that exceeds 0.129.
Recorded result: 228.0 min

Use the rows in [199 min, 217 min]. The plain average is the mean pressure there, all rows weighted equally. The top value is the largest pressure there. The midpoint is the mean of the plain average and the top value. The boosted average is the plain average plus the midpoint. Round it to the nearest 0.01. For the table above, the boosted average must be 2.79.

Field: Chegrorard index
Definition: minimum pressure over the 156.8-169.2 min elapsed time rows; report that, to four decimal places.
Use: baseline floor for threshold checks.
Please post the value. 0.9744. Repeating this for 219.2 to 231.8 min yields 1.3660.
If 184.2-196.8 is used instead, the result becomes 1.3450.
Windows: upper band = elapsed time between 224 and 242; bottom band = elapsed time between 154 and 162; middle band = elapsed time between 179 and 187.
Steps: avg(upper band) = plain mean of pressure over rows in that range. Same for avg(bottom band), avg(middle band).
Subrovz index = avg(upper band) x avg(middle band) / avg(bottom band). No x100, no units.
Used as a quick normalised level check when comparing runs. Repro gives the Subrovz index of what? 2.1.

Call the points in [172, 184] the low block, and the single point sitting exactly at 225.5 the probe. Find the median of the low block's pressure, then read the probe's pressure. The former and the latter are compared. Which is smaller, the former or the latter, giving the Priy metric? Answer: 1.41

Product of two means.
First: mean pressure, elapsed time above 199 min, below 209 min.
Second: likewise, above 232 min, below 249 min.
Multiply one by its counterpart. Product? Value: 2.14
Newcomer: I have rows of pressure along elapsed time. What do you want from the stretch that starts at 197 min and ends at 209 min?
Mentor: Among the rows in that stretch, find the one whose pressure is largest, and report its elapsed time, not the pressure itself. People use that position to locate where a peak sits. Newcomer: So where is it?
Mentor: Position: 205.5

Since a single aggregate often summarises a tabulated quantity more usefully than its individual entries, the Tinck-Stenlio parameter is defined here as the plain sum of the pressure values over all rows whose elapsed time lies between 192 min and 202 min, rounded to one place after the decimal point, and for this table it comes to 5.4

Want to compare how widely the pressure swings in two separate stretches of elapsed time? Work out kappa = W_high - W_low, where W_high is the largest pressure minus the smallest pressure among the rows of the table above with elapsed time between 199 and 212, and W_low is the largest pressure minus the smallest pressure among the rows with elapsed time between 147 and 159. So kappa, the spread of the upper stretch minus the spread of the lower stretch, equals -0.21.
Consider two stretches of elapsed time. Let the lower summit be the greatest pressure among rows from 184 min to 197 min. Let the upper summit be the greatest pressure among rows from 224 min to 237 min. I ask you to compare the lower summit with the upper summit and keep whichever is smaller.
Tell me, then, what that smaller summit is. 1.39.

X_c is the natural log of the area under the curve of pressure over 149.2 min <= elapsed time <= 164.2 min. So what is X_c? 2.63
